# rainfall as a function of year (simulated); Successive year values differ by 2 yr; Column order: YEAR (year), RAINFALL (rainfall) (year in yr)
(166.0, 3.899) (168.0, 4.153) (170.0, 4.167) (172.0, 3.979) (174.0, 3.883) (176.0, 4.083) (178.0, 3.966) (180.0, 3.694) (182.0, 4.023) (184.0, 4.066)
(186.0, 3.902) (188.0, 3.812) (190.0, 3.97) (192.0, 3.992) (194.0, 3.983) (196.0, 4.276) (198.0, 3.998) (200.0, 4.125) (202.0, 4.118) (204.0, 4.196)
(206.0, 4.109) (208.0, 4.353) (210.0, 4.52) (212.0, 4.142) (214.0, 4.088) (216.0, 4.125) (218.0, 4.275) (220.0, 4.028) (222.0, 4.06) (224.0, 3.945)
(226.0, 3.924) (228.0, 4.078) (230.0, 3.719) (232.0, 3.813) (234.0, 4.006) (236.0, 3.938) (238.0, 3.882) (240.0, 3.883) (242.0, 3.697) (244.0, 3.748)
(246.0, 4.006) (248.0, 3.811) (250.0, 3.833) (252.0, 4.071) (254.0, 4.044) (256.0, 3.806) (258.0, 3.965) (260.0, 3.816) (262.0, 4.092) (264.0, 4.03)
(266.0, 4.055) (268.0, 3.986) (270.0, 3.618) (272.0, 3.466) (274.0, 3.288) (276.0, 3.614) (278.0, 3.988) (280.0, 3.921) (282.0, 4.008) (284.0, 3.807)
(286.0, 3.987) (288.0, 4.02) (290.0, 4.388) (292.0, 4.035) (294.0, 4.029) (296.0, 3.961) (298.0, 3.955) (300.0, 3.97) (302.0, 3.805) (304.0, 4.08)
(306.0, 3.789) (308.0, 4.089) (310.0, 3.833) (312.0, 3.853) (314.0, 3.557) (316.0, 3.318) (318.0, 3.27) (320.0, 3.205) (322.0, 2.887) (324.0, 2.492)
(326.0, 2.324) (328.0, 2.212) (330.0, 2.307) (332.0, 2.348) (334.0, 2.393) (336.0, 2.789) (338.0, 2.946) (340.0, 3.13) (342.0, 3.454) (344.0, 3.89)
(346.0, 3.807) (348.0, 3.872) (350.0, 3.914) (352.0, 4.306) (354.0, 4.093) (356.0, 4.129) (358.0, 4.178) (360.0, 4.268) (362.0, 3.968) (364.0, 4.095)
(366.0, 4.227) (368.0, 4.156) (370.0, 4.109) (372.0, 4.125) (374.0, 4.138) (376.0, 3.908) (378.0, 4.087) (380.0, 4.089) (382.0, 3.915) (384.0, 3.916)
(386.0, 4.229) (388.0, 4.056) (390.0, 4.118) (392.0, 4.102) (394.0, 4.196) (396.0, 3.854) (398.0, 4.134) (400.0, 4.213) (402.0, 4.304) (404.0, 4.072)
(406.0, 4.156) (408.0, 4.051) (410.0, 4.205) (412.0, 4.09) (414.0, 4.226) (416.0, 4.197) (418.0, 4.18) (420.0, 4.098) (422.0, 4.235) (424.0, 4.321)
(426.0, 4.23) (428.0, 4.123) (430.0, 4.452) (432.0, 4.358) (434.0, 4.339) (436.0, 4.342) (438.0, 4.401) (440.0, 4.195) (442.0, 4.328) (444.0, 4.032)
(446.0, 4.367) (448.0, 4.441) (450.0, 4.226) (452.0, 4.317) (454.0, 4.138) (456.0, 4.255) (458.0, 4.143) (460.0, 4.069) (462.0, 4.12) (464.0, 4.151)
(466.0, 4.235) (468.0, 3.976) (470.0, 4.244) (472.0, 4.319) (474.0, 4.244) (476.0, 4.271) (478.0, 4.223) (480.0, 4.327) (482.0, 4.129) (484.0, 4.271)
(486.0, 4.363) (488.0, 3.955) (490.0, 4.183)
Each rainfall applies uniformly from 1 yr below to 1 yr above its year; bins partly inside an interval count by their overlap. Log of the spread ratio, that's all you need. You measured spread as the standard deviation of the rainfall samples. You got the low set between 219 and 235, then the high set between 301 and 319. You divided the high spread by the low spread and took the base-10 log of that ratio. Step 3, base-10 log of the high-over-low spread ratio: 0.4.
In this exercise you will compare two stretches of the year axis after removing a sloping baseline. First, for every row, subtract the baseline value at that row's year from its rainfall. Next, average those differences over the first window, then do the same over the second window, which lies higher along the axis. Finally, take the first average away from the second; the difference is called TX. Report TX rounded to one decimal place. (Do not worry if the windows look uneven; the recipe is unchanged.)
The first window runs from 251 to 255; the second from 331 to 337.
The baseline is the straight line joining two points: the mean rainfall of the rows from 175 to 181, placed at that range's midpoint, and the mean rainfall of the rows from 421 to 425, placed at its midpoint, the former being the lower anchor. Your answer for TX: -1.7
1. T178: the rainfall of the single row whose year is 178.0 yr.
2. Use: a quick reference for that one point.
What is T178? 3.966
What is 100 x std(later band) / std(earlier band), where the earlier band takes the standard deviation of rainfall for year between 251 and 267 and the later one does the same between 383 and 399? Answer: 115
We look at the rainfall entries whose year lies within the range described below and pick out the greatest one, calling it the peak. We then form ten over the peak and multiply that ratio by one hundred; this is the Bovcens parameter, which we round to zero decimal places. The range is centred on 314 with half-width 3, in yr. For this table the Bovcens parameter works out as 260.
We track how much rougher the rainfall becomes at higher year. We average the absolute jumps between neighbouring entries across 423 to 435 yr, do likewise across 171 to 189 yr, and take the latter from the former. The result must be -0.036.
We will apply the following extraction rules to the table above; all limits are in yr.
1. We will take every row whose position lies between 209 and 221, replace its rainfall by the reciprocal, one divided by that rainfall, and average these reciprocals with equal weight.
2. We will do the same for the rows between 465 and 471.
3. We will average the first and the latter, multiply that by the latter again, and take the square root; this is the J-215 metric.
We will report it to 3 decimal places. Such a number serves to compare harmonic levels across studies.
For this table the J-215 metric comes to 0.240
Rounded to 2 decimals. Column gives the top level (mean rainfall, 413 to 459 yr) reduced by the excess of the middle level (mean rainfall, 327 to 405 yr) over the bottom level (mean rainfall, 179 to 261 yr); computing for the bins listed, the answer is 4.46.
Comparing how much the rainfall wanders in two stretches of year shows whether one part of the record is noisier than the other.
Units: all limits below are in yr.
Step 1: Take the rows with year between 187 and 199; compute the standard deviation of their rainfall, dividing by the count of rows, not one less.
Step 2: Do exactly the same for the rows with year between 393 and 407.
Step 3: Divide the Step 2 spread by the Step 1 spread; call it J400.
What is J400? 1.0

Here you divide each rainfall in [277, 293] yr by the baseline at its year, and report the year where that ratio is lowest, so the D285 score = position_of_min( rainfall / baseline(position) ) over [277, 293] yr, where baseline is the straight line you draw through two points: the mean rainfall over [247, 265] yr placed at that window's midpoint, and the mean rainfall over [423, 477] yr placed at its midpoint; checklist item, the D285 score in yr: 284.0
